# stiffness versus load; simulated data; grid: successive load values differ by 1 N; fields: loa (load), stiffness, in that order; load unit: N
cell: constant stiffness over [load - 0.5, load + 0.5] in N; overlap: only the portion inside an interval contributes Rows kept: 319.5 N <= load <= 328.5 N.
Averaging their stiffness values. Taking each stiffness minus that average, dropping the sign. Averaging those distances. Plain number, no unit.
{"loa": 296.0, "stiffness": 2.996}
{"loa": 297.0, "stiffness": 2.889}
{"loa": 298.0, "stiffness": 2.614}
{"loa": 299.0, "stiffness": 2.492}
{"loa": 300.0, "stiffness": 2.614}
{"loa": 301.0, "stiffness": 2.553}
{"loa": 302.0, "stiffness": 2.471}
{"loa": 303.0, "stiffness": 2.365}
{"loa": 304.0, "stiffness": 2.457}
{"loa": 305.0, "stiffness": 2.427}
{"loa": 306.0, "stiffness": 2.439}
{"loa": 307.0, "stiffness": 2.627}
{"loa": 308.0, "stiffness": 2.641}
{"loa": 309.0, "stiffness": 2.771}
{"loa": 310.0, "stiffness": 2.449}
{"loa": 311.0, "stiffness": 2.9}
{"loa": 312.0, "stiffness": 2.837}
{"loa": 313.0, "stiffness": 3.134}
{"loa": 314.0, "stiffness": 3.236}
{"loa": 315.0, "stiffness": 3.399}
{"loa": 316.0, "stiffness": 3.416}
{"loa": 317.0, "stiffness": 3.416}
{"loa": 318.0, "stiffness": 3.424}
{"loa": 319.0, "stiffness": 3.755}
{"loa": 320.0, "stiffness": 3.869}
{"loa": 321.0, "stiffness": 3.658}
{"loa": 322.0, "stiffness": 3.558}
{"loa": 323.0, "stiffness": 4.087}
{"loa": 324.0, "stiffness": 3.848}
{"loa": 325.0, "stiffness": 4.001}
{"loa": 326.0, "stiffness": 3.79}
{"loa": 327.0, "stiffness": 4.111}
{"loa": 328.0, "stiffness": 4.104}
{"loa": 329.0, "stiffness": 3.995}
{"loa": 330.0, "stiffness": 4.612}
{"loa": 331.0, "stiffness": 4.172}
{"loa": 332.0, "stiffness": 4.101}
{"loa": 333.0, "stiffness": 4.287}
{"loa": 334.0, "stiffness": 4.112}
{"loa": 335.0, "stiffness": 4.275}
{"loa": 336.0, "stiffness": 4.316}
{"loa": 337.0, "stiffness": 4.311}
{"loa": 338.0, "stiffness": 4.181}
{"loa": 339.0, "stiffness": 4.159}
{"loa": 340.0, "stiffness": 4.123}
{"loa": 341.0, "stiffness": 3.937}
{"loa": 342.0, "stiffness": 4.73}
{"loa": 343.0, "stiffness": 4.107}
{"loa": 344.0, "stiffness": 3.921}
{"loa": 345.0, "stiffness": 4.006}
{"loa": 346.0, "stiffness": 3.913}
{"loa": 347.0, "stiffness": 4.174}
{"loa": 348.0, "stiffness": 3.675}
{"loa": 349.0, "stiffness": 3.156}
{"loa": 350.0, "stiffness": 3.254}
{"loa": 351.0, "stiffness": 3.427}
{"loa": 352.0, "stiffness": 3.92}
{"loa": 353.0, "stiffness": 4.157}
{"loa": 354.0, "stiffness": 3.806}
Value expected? 0.16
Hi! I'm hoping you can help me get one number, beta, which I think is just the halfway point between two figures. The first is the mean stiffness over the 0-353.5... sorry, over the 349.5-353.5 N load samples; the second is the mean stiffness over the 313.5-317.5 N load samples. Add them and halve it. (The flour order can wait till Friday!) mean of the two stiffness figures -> 3.5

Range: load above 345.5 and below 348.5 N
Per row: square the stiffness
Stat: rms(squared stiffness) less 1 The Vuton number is 14.5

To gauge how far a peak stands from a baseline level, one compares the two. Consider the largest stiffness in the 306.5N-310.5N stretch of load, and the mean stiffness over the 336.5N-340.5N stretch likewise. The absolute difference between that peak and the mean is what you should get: 1.4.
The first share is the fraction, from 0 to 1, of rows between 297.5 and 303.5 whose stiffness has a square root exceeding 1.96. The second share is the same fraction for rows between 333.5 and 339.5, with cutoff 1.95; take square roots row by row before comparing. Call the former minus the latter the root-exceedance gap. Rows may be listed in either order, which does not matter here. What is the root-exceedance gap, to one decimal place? -1.0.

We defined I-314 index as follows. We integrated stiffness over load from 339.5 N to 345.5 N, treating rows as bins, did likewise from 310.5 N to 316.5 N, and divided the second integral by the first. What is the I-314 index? 0.76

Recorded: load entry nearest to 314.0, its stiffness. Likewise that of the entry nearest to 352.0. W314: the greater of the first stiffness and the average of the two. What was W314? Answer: 3.6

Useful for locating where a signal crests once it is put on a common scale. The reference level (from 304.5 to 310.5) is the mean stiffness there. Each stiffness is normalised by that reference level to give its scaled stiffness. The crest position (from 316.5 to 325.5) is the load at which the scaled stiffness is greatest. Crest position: 323.0 N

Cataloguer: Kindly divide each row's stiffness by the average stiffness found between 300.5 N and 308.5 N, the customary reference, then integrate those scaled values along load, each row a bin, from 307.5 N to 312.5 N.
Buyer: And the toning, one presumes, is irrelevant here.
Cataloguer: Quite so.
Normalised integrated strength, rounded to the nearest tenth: 5.4 N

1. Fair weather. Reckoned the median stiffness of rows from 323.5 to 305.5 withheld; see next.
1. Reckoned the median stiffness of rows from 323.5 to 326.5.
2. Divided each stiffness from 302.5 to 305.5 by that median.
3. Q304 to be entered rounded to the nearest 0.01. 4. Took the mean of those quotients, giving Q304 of 0.63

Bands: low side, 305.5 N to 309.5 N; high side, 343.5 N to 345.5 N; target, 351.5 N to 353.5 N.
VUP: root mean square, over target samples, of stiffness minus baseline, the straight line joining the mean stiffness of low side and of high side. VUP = 0.2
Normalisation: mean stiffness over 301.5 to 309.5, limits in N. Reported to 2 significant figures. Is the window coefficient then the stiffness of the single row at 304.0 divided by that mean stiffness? 0.97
